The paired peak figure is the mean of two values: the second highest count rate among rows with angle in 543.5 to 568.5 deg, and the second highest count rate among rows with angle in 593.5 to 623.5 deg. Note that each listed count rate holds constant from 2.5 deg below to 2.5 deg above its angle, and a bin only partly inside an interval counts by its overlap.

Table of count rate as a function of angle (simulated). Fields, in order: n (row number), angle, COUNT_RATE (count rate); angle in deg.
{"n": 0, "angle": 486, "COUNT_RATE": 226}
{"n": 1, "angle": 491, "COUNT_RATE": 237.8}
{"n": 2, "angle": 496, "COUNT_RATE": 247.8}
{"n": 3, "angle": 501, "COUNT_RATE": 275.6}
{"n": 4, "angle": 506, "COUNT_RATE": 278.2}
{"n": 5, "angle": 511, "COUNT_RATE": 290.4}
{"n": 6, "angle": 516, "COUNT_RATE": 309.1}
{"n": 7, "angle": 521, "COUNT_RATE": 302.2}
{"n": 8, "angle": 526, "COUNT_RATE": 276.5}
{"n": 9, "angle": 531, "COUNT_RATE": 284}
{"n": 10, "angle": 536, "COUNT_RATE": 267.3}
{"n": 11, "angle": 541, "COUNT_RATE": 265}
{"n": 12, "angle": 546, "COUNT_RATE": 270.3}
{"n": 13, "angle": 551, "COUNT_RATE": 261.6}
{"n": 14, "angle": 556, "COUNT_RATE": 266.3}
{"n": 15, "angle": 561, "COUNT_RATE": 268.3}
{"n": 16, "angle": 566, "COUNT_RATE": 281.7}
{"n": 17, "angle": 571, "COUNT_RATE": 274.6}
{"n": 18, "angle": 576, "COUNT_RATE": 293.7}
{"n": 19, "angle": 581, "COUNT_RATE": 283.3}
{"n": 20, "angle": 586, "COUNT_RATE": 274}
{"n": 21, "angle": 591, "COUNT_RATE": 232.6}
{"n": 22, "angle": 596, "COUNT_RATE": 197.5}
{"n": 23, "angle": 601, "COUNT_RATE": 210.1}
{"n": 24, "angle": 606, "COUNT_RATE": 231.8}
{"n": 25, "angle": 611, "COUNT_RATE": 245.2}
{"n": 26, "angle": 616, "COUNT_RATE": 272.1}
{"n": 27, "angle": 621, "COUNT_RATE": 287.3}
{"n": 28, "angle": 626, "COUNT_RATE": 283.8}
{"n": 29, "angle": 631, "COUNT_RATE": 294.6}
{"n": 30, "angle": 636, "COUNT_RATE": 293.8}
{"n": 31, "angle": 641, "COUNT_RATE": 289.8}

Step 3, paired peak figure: 271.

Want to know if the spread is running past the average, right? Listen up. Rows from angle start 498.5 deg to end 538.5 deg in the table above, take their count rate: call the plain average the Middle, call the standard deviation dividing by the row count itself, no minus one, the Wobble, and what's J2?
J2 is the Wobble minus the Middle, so -272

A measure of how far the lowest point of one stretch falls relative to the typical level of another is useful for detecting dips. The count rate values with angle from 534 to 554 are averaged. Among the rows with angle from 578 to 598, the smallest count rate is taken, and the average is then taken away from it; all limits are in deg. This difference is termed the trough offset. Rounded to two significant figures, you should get -69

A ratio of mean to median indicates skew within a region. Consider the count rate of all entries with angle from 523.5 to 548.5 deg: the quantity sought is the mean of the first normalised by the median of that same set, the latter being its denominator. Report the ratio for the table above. 1.01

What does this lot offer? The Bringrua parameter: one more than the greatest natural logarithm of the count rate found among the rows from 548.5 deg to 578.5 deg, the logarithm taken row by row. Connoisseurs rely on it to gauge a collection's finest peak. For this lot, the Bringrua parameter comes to 6.68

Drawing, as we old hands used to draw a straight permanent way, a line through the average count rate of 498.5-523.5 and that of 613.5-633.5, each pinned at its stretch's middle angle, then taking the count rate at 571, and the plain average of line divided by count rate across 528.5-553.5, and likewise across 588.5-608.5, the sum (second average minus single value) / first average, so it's -254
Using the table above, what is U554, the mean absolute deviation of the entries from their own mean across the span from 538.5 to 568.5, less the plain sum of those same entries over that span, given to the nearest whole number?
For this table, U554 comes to -1608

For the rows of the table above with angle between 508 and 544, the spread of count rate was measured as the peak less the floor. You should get 44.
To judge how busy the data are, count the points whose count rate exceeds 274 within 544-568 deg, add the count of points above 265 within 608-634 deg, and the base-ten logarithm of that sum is 0.70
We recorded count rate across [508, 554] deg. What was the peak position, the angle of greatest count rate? 516 deg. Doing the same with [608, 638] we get 631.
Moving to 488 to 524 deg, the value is 516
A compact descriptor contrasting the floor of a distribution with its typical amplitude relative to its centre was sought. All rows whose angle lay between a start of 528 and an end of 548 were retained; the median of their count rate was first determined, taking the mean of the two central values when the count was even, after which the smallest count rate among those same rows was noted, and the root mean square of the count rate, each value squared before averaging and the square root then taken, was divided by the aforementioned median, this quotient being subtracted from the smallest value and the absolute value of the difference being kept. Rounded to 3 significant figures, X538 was 264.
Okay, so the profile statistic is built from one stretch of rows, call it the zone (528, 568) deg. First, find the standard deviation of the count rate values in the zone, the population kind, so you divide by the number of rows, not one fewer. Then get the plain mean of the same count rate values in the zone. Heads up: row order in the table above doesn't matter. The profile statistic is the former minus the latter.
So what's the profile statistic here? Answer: -263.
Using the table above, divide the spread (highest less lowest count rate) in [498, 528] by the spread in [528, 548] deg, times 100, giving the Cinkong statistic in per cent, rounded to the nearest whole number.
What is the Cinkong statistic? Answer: 176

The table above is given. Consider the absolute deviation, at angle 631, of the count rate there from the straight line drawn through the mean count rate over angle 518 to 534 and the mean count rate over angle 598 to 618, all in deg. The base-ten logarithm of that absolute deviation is 1.8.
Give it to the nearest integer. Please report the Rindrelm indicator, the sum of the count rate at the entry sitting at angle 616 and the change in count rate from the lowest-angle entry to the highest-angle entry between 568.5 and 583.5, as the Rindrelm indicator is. 281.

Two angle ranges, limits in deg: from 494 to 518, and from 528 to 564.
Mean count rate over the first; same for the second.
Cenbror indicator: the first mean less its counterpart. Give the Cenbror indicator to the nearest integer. 11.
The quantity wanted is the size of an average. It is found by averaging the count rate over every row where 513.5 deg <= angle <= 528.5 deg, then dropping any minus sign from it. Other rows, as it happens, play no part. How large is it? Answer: 296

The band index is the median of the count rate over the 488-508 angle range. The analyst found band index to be 262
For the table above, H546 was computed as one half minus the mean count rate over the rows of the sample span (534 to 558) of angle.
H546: -266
